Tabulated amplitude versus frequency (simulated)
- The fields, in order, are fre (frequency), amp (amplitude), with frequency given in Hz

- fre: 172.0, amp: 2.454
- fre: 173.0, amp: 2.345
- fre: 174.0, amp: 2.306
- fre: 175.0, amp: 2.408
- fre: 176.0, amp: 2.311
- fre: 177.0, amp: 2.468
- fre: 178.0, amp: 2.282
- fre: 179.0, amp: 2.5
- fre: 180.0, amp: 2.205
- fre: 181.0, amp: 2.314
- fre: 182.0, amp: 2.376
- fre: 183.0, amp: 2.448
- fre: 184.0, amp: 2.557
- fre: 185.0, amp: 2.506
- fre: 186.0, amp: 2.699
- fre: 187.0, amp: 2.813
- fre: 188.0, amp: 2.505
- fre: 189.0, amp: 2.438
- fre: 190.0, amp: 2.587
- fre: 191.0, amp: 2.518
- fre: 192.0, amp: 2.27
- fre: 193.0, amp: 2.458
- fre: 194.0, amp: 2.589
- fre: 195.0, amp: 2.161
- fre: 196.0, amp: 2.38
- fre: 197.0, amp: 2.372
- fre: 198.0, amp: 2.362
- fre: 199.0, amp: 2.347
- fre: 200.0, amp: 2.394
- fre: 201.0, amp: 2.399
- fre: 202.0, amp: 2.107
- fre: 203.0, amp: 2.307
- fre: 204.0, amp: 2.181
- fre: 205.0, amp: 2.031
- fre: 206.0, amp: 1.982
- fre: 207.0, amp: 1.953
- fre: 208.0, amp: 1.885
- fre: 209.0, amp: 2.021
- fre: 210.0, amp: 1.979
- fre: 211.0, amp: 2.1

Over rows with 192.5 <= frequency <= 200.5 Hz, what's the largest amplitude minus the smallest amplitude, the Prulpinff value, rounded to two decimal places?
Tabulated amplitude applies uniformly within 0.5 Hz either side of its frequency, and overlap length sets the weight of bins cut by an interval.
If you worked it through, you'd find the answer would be 0.43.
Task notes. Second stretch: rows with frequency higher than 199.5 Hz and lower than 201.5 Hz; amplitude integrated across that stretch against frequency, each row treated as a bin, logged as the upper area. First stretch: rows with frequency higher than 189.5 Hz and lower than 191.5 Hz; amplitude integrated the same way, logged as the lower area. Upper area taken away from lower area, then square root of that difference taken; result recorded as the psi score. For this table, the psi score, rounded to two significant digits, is 0.56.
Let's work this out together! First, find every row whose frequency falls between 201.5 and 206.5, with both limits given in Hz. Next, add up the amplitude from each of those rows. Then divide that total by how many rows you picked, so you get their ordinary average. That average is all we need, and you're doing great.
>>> 2.12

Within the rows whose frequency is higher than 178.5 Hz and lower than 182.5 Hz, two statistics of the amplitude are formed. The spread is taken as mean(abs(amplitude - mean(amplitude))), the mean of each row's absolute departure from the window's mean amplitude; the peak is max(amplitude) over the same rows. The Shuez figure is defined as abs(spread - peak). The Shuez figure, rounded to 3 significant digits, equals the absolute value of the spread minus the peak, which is 2.41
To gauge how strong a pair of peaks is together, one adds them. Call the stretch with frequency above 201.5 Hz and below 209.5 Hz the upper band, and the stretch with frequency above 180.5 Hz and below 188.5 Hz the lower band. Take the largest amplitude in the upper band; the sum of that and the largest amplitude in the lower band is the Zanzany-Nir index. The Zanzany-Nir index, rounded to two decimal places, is 5.12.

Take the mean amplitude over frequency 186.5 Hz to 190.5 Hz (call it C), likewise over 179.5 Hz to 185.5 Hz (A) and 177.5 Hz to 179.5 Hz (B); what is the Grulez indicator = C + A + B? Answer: 7.38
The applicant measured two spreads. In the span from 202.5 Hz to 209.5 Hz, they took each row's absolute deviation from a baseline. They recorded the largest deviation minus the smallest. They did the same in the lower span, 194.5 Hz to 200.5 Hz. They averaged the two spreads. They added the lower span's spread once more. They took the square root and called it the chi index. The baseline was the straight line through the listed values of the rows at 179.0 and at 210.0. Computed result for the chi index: 0.60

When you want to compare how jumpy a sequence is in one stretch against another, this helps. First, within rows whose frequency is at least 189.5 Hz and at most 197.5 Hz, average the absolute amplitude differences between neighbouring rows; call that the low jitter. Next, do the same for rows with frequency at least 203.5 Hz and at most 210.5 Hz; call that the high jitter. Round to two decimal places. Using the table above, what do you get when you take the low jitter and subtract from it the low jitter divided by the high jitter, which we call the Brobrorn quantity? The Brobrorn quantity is -2.15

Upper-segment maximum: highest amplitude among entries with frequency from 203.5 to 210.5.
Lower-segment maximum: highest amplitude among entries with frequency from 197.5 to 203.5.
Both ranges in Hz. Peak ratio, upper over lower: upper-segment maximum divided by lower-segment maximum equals 0.91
